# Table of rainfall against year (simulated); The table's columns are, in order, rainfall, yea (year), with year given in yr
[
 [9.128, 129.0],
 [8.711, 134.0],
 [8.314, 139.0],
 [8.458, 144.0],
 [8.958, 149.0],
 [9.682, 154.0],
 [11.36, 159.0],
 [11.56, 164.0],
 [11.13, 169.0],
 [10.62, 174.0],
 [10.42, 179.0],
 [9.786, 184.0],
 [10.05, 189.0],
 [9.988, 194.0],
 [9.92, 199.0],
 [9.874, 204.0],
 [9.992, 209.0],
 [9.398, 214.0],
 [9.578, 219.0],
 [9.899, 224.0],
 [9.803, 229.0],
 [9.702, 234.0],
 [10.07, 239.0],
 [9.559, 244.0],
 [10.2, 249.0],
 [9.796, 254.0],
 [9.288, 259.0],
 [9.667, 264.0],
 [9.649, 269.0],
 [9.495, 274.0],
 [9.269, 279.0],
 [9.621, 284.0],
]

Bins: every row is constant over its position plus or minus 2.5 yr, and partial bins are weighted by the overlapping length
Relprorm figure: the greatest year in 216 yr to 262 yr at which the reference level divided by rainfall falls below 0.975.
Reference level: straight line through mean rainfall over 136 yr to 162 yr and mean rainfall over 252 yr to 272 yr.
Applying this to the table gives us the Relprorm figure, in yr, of 249.0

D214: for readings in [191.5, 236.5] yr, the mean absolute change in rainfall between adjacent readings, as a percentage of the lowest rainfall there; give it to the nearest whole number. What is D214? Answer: 2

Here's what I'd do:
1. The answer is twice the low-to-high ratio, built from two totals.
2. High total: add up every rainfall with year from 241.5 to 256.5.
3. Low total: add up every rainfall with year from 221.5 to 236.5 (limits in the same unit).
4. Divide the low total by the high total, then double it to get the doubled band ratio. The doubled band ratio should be 2.0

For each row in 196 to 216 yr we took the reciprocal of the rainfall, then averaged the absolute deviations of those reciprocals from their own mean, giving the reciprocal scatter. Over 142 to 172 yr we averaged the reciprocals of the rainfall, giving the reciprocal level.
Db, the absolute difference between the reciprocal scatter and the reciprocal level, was 0.097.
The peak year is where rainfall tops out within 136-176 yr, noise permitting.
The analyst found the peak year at 164.0 yr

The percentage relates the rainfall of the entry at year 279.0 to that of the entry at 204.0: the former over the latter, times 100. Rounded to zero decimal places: 94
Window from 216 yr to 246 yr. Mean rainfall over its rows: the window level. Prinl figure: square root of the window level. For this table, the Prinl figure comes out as 3.125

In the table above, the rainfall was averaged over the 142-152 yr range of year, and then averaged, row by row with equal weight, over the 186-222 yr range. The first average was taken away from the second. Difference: 1.1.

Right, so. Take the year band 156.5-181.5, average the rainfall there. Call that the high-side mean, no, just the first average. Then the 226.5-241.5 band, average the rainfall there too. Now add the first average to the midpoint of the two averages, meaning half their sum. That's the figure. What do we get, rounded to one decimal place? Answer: 21.5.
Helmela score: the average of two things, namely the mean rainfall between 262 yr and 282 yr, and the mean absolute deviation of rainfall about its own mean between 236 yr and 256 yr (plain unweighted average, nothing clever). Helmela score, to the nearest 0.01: 4.87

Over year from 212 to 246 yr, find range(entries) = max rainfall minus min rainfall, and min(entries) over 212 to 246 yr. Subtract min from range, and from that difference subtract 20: -28.7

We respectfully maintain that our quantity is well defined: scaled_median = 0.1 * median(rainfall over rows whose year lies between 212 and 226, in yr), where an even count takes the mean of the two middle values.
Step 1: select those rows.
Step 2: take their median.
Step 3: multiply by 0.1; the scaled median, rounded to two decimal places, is 0.96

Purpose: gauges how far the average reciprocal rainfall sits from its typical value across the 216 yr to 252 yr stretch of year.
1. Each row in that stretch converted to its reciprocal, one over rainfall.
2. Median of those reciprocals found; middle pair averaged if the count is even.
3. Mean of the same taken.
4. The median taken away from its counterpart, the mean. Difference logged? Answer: -0.0002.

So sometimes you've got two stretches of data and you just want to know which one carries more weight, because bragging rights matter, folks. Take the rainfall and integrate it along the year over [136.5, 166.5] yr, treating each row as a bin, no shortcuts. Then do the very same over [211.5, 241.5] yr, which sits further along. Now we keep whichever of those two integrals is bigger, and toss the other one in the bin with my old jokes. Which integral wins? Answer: 292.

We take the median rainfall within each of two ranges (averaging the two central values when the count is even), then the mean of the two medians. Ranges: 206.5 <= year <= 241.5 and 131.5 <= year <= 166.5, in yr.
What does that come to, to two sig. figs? 9.4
